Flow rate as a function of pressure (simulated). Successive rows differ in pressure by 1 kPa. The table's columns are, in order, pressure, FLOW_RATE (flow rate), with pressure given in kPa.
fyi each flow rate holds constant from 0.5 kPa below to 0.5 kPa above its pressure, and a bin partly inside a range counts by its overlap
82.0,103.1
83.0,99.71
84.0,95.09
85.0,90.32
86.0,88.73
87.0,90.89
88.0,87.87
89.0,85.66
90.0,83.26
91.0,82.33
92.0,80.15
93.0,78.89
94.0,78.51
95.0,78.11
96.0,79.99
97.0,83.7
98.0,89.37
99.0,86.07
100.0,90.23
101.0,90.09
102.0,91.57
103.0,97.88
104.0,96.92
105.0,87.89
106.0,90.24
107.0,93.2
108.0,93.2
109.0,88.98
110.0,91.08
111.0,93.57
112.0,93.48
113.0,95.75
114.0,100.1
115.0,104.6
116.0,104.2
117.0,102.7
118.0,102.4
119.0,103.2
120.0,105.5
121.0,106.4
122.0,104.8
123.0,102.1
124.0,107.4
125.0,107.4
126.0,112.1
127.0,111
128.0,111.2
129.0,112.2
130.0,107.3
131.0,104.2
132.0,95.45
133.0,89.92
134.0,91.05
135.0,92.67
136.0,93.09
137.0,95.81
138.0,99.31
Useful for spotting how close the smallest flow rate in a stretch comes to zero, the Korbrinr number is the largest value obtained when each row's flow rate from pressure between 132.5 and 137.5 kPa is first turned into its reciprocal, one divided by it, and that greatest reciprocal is 0.0111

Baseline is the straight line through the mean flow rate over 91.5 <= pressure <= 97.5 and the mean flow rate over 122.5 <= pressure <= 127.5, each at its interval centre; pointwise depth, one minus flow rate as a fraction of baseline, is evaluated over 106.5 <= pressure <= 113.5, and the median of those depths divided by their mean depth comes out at 1.08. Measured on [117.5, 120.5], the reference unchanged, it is 0.70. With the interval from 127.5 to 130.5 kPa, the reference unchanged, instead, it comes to -0.31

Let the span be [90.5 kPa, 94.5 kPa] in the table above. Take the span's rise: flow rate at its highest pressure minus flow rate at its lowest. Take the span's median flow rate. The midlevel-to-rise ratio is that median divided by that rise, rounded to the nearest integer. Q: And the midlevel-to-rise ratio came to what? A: -21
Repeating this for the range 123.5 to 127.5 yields 30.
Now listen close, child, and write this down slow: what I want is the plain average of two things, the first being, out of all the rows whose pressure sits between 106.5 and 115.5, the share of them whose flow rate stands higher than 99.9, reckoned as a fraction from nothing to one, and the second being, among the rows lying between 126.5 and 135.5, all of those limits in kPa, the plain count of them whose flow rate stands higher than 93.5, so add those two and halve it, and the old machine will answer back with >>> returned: 3.1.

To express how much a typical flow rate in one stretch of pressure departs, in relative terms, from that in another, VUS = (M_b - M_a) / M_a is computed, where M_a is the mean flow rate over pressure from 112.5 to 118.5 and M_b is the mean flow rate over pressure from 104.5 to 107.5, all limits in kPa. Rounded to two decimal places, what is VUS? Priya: -0.11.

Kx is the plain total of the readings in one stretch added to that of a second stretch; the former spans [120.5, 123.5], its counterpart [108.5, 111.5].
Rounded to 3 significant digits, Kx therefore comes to 587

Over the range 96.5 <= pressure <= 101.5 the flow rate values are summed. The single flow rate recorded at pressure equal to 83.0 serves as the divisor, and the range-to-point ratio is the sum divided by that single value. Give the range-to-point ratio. 4.4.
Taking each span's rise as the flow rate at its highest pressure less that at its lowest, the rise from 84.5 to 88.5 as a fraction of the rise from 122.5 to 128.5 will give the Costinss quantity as 0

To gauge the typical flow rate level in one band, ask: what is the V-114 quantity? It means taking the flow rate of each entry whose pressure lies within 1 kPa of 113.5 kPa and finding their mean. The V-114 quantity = 98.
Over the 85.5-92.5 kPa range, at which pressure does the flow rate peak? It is 87.0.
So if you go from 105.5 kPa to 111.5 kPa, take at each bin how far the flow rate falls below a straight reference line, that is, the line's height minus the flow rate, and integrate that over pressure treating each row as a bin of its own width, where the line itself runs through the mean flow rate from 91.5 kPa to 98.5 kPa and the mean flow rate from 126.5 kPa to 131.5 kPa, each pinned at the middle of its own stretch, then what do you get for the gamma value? 4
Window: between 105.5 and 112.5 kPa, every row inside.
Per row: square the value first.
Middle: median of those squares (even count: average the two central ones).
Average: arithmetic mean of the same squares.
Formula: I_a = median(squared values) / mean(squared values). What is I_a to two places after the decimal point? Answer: 1.03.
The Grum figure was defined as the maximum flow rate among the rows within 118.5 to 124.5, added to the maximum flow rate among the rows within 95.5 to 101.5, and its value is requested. 198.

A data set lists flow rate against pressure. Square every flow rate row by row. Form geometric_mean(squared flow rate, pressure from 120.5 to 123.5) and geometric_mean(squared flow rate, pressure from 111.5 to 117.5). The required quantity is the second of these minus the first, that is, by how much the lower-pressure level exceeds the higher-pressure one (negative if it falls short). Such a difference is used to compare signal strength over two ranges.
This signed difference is -893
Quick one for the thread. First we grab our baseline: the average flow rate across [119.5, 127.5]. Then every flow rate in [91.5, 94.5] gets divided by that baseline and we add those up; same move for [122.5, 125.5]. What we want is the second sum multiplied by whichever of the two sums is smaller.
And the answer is 6.6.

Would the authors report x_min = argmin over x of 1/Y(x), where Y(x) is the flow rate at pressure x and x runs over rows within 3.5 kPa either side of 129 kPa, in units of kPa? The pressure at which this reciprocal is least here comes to 129.0 kPa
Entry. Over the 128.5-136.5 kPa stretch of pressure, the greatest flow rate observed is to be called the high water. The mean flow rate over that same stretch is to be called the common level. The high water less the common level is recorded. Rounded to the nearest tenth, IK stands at 14.0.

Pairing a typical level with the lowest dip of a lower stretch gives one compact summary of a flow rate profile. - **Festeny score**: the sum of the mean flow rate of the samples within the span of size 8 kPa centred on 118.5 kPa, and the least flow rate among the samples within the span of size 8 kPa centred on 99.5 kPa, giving 184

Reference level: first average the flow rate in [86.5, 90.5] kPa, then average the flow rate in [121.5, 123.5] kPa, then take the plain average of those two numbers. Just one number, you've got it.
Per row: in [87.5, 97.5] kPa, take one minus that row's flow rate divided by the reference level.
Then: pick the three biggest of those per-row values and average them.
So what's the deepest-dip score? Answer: 0.18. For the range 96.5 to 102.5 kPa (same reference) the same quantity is 0.09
